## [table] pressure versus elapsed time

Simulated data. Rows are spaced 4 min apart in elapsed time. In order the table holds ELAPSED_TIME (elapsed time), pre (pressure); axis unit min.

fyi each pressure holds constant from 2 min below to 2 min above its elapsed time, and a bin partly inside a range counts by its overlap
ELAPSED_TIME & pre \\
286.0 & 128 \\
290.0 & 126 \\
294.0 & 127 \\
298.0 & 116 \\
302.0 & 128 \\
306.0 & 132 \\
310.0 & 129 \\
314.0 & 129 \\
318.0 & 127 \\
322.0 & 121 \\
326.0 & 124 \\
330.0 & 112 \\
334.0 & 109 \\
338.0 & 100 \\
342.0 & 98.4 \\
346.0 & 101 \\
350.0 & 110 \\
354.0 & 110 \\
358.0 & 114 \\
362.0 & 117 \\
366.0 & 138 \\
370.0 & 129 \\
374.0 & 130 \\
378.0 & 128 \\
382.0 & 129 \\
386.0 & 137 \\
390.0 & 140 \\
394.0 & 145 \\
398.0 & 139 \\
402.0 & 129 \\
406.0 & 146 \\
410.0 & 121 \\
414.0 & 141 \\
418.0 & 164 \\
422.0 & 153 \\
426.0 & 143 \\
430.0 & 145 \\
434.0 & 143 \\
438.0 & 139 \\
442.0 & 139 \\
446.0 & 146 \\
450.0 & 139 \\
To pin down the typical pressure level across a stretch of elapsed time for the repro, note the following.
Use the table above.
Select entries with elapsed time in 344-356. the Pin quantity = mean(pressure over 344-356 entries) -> 107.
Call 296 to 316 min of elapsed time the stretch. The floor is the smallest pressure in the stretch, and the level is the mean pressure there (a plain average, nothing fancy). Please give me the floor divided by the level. 0.91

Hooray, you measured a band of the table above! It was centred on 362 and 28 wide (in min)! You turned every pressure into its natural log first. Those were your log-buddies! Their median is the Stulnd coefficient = 4.76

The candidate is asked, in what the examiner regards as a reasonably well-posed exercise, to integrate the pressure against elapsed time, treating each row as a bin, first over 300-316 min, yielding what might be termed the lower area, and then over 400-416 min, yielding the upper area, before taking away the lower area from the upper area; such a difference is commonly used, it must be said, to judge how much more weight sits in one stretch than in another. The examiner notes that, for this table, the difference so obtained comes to 76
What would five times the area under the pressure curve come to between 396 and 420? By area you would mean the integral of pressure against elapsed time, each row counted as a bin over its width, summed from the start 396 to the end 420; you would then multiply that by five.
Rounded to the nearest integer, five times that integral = 16800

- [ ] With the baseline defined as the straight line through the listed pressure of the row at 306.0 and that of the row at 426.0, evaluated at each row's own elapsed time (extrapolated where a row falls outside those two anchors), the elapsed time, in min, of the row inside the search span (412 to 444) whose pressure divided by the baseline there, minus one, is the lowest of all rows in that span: 442.0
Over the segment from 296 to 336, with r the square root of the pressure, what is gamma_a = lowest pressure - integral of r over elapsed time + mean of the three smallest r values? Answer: -323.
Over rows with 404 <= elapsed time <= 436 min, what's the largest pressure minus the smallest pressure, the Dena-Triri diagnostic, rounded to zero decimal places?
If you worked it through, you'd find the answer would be 43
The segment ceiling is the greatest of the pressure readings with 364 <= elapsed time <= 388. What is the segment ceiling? 138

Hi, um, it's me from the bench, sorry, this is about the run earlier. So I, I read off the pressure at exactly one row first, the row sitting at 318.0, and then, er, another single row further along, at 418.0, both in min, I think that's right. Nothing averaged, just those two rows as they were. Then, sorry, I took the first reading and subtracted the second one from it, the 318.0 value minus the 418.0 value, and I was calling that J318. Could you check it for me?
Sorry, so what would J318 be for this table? -37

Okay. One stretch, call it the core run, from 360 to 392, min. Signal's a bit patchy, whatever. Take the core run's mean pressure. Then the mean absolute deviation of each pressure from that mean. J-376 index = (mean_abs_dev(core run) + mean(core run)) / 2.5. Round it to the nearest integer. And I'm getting 55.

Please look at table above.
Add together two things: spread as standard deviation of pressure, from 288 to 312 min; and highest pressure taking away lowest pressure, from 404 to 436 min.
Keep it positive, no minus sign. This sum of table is 48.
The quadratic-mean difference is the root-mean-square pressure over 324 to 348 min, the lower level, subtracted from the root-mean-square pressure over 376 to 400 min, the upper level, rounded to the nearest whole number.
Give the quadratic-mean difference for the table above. 29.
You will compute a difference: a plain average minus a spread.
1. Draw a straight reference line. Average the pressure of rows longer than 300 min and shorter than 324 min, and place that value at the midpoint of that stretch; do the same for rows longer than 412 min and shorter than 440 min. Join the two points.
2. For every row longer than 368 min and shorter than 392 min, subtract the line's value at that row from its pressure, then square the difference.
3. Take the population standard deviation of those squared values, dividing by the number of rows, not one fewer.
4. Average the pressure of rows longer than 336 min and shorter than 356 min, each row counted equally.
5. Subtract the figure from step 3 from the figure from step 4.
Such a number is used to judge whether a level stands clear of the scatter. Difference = 60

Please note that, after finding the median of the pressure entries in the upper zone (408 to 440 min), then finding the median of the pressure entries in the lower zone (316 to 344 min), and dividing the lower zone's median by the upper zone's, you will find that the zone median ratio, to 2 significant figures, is 0.78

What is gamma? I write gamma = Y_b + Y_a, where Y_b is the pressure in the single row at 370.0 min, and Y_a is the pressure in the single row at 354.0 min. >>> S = 239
